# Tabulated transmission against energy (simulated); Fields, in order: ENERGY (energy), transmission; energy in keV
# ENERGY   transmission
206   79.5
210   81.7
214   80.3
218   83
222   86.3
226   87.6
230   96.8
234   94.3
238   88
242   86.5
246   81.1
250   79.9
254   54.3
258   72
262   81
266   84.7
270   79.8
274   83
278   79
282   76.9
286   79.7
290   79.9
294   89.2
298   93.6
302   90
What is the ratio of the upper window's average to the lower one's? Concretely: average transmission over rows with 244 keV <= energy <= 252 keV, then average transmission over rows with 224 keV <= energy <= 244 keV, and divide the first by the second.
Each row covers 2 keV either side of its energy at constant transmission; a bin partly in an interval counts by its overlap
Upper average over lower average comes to 0.89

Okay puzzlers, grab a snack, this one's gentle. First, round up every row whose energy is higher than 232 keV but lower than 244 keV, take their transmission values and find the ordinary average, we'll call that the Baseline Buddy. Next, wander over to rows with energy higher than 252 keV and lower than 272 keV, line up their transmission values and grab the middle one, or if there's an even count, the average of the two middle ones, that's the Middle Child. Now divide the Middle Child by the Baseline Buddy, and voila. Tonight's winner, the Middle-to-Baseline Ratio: 0.89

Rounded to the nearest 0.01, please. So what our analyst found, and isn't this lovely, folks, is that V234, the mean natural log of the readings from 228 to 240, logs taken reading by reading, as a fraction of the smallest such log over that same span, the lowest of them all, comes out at 1.01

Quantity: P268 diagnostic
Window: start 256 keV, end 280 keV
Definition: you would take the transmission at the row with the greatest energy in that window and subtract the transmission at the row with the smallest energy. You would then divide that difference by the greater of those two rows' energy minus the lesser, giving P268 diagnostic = 0.35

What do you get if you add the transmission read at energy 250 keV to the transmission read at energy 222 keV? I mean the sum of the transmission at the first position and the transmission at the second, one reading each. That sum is 166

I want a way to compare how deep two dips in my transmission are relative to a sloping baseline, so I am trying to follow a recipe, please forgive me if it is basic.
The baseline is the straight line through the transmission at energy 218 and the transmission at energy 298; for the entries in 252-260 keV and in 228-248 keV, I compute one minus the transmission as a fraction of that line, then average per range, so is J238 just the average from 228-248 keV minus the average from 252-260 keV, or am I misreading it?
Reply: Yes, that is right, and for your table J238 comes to -0.33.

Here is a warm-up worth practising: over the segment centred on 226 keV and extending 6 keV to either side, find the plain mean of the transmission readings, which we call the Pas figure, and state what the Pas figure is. 90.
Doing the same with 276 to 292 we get 79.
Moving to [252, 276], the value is 76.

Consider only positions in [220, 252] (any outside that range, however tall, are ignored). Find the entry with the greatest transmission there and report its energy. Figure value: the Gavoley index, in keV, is 230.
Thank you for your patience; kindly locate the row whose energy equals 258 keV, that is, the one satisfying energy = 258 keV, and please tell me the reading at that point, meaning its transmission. 72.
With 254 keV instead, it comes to 54.3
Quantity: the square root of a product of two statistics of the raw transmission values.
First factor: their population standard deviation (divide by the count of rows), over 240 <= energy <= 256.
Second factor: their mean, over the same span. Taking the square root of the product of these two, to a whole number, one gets 31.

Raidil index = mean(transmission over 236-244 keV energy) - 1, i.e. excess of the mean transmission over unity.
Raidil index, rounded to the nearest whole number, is 86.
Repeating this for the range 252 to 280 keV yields 75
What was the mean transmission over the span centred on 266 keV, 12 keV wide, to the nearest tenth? 81.8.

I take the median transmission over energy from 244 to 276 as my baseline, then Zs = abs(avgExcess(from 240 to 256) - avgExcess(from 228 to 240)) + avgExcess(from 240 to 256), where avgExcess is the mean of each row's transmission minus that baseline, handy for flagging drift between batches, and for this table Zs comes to 13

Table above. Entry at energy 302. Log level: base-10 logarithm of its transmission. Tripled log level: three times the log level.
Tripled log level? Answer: 5.9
